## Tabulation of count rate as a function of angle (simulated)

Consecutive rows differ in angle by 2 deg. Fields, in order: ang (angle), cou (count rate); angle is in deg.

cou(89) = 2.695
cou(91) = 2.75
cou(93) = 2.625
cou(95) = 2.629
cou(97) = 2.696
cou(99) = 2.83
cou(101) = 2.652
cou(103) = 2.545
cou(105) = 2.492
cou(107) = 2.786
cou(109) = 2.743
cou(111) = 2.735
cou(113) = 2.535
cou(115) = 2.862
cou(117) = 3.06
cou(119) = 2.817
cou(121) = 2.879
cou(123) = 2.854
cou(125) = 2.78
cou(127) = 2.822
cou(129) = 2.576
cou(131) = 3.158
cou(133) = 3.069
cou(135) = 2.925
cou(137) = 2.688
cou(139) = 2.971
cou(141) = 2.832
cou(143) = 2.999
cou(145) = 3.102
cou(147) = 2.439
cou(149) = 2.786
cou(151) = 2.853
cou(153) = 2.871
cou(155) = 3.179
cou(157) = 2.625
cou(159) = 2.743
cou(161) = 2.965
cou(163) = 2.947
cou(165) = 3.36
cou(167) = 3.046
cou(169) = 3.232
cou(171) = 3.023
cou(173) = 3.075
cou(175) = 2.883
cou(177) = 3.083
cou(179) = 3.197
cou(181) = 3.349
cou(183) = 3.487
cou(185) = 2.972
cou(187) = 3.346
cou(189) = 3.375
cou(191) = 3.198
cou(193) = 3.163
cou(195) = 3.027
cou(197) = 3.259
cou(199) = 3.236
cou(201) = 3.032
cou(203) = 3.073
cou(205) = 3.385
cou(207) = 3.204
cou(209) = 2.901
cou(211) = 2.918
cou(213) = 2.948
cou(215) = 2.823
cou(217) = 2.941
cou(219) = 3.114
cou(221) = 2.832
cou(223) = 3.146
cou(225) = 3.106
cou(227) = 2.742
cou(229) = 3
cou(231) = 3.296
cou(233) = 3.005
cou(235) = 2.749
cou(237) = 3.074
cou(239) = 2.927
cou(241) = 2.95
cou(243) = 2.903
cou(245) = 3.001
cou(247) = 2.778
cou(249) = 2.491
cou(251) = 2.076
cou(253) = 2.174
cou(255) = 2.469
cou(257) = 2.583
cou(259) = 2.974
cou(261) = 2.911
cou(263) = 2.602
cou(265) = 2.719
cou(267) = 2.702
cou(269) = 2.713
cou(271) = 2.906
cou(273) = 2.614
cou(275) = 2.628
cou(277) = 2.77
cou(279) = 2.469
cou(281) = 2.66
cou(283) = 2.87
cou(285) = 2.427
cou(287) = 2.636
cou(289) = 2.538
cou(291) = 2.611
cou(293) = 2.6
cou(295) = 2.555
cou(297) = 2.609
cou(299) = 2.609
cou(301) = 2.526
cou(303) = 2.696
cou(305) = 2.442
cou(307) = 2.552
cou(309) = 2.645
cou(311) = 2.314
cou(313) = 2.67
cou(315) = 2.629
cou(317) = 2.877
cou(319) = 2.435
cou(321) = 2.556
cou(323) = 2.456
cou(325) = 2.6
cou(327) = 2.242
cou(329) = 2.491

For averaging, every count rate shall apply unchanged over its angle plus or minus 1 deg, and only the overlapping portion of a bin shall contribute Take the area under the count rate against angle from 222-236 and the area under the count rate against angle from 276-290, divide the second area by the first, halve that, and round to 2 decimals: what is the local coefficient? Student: 0.44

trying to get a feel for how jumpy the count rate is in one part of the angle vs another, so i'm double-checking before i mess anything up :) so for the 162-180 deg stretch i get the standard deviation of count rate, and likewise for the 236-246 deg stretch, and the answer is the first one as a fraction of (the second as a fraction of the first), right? 0.32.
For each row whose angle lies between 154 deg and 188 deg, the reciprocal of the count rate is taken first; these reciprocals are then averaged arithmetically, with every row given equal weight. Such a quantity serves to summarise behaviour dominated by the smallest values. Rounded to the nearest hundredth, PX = 0.33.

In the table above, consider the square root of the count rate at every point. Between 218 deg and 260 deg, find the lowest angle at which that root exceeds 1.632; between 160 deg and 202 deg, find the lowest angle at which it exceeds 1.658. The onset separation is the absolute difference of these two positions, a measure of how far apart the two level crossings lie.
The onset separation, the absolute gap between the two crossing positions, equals 58 deg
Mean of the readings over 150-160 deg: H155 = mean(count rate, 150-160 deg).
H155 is 2.85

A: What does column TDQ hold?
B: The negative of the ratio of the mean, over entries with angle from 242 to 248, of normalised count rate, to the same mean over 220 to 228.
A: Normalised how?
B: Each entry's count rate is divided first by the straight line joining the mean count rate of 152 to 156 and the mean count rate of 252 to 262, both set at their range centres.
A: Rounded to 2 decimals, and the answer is -1.01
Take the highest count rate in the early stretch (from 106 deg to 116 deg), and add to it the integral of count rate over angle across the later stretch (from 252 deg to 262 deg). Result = 29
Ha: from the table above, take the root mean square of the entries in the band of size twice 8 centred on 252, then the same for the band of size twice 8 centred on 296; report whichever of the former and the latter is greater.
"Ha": 2.59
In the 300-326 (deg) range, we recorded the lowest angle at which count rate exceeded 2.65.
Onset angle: 303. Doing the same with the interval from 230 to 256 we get 231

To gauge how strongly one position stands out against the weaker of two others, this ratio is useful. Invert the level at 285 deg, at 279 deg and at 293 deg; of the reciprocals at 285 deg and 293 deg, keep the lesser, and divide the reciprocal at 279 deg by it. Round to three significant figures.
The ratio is 1.05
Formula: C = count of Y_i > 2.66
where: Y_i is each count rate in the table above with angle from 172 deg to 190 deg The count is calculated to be 9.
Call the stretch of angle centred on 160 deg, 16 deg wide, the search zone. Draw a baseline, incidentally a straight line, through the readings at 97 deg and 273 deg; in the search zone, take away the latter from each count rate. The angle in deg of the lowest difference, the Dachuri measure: 157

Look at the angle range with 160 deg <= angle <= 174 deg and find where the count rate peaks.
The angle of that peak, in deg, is 165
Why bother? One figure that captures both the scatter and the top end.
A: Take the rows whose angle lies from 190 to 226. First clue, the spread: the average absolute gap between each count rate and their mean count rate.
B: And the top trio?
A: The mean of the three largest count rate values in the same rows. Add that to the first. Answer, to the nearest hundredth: 3.42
